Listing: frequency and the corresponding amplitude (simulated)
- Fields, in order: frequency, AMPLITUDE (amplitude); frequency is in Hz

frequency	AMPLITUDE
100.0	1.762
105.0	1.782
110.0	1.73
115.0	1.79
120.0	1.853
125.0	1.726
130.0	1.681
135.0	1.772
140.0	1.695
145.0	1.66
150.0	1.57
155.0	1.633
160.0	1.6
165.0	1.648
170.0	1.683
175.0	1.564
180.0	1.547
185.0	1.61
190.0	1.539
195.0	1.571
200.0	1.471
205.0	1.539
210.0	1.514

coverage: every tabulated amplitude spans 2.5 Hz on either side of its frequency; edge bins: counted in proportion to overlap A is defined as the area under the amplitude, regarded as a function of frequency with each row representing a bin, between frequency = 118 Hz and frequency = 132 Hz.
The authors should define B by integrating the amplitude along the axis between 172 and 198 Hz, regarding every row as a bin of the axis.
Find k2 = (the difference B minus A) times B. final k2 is 660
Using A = 25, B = 41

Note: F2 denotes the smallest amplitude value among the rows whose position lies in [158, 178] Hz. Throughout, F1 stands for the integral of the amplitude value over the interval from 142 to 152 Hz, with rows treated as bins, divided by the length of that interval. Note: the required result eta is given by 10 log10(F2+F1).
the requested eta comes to 5.03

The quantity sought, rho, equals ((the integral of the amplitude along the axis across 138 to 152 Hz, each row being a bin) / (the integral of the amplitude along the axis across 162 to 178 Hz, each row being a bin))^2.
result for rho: 0.8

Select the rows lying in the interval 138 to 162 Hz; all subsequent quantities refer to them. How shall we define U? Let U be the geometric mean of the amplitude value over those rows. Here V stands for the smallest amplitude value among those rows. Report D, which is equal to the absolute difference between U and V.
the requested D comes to 0.0610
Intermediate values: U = 1.63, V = 1.57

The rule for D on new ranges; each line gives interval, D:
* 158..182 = 0.0606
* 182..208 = 0.0743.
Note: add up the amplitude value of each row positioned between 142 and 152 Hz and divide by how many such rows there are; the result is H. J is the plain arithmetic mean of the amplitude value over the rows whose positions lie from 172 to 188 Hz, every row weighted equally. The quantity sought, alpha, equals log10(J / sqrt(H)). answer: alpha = 0.09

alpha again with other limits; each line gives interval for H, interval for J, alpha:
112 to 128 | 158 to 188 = 0.08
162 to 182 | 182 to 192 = 0.09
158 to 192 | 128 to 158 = 0.12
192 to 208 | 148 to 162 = 0.11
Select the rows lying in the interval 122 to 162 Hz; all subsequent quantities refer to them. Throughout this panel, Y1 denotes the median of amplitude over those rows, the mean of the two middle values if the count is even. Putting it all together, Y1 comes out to 1.67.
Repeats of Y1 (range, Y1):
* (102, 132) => 1.76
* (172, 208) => 1.55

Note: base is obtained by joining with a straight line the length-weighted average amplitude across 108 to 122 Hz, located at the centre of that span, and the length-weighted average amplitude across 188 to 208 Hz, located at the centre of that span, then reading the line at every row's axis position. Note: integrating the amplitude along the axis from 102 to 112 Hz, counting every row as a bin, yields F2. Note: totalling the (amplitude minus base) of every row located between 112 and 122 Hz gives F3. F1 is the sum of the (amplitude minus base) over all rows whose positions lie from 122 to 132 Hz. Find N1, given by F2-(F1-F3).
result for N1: 17.7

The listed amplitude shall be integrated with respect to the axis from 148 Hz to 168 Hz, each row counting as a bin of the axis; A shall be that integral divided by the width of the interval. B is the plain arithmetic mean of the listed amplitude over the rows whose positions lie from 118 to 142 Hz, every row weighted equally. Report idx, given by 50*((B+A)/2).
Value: 84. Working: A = 1.62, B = 1.75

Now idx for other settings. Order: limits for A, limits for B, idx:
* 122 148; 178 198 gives 82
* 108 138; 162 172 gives 86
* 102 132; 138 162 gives 85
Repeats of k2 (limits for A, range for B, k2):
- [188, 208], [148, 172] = 330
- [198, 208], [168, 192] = 878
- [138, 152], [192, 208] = 35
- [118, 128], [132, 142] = -8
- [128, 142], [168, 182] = -38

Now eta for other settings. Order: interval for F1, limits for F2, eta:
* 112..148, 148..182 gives 5.16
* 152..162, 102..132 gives 5.18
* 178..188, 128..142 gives 5.13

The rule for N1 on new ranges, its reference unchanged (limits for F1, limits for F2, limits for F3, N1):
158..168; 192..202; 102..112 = 15.2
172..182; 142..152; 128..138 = 16.3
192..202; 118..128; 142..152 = 17.7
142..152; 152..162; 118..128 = 16.3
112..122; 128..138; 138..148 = 17.1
